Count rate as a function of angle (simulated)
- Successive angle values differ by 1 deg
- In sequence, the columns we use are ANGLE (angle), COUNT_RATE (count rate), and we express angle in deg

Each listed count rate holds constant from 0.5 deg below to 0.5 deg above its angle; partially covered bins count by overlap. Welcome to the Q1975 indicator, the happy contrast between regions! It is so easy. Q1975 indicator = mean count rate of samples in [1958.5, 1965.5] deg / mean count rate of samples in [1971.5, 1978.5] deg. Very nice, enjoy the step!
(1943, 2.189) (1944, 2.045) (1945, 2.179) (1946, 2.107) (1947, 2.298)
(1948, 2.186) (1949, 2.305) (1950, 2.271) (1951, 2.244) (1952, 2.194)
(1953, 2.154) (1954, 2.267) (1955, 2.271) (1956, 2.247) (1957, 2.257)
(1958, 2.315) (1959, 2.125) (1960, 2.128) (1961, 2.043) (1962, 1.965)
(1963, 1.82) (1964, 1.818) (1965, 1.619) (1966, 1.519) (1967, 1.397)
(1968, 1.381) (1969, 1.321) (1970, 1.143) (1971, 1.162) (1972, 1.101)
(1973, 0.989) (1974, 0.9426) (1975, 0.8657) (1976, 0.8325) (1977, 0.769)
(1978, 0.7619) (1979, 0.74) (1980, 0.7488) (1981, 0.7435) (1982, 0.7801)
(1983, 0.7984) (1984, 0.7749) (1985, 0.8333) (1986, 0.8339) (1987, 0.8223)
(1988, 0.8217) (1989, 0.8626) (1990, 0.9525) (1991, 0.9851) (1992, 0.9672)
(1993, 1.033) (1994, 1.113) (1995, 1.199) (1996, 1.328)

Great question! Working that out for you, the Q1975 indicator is 2.2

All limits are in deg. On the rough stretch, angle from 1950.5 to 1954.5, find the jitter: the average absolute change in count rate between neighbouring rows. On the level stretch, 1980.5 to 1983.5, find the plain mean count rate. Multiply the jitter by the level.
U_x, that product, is 0.052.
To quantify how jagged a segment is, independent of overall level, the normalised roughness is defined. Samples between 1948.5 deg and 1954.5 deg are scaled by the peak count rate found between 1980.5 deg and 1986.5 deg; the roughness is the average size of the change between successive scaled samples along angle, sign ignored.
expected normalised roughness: 0.06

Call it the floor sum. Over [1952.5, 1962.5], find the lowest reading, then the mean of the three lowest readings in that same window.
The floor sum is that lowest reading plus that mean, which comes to 4.01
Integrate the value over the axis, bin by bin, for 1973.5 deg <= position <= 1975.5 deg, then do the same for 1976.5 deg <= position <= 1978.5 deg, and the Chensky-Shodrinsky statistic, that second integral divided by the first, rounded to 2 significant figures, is 0.85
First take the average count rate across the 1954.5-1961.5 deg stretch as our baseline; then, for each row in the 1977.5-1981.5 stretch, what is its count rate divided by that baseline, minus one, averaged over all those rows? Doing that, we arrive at -0.66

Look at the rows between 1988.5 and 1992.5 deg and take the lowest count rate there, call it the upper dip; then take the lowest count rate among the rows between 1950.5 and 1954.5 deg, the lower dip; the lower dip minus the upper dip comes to 1.3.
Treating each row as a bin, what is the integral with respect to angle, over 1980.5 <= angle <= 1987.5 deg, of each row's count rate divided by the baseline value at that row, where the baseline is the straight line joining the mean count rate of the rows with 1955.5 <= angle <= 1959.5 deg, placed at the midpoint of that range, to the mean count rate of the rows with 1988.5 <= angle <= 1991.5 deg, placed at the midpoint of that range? 4.79 deg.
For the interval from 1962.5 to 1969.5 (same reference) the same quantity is 5.72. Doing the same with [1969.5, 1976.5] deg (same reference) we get 4.34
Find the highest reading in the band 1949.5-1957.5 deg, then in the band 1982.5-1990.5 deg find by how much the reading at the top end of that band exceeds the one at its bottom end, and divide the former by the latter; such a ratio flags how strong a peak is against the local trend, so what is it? 15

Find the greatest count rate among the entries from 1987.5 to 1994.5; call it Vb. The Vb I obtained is 1.113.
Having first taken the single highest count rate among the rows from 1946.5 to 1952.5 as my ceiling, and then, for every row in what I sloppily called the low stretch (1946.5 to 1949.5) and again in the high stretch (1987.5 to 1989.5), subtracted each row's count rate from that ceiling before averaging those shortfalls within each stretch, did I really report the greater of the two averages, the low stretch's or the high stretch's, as 1.46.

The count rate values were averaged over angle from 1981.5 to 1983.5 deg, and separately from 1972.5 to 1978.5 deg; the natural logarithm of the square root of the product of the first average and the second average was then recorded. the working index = -0.2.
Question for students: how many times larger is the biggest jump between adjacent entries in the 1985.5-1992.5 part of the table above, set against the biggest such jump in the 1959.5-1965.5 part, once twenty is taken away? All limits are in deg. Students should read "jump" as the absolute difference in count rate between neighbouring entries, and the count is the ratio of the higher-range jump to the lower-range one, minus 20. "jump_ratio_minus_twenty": -19.5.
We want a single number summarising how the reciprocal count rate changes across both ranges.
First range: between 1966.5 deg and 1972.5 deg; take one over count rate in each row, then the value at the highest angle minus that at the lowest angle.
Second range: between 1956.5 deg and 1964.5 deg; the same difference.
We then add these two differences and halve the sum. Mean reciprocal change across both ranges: 0.15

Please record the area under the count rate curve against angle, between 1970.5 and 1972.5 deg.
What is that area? 2.3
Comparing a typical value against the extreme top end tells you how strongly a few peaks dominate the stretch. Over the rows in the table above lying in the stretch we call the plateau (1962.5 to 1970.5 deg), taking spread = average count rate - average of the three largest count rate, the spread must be -0.25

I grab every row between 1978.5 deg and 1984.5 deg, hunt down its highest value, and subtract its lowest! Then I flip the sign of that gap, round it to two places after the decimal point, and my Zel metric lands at -0.06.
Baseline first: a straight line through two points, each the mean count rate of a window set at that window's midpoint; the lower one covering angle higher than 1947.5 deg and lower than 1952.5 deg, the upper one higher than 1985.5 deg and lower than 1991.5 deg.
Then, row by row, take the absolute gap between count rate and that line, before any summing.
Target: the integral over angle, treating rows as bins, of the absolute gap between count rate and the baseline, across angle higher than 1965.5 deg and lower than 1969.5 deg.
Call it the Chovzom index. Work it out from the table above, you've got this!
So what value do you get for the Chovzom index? 0.87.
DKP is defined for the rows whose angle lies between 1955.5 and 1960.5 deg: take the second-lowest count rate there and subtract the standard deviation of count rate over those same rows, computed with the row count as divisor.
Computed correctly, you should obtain 2.1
